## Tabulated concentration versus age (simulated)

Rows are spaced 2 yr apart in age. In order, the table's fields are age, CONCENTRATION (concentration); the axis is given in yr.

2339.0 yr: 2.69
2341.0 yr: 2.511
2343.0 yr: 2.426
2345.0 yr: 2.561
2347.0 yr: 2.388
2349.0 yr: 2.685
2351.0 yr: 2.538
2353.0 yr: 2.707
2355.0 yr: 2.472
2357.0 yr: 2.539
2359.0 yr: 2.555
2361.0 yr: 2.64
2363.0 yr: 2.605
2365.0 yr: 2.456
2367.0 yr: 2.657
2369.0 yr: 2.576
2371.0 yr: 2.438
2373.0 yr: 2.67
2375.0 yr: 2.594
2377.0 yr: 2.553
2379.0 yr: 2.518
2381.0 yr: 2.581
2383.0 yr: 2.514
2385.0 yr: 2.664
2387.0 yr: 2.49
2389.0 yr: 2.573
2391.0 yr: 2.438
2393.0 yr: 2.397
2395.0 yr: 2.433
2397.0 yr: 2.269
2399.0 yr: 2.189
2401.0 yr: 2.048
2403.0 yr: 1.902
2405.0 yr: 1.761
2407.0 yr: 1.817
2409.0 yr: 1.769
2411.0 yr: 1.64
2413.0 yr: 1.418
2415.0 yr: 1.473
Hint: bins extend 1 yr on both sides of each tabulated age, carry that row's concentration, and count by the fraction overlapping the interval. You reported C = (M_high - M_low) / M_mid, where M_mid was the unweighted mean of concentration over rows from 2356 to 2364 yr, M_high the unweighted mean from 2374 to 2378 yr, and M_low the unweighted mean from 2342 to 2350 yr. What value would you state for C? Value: 0.0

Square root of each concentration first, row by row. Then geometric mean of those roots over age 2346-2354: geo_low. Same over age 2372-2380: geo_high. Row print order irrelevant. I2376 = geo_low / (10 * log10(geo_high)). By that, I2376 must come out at 0.78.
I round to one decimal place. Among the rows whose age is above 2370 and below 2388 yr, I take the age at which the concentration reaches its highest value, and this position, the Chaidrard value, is 2373.0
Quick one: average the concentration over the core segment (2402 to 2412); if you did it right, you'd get 1.8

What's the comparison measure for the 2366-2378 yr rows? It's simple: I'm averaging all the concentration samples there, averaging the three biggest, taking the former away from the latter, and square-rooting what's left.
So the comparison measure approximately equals 0.243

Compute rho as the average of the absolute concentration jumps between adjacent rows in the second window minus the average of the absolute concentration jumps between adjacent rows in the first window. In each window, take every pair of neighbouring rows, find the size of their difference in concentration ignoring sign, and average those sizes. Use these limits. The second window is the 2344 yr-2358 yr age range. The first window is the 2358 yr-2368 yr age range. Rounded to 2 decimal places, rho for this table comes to 0.06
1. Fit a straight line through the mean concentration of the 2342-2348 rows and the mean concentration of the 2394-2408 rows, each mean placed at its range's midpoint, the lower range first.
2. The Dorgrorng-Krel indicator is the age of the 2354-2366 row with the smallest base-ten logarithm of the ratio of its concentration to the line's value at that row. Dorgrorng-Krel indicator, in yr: 2355.0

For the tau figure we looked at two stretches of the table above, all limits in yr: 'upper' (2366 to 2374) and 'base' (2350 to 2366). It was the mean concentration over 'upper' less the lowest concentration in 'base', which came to 0.13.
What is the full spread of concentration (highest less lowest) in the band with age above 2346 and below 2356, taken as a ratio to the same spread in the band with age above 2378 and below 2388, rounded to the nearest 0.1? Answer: 1.8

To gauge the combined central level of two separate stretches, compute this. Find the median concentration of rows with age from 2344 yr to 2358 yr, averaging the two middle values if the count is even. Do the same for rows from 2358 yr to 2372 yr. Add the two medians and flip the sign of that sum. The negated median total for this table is -5.1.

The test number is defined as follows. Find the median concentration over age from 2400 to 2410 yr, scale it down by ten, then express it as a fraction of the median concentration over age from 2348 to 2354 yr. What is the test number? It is 0.068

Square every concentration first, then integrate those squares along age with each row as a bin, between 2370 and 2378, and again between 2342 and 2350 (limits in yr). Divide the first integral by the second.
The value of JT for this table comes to 1.0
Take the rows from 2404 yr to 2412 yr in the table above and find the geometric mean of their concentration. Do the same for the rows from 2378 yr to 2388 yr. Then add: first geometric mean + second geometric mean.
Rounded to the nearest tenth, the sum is 4.3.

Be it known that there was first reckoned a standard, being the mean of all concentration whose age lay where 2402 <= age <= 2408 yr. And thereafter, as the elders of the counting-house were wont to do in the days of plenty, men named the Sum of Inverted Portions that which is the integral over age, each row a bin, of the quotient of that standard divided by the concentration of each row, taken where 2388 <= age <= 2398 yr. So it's 7.6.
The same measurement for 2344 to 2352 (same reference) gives 5.8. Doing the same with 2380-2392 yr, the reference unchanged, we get 8.6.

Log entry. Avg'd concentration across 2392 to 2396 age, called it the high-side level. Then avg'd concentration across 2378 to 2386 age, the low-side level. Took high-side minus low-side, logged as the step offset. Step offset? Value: -0.15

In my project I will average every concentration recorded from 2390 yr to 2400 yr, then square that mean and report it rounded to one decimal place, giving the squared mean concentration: 5.5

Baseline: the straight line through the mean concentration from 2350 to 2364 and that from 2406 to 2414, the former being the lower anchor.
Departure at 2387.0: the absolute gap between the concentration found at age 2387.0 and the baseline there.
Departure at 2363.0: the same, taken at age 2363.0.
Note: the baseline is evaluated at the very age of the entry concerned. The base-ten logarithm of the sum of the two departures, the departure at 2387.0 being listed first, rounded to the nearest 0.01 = -0.25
